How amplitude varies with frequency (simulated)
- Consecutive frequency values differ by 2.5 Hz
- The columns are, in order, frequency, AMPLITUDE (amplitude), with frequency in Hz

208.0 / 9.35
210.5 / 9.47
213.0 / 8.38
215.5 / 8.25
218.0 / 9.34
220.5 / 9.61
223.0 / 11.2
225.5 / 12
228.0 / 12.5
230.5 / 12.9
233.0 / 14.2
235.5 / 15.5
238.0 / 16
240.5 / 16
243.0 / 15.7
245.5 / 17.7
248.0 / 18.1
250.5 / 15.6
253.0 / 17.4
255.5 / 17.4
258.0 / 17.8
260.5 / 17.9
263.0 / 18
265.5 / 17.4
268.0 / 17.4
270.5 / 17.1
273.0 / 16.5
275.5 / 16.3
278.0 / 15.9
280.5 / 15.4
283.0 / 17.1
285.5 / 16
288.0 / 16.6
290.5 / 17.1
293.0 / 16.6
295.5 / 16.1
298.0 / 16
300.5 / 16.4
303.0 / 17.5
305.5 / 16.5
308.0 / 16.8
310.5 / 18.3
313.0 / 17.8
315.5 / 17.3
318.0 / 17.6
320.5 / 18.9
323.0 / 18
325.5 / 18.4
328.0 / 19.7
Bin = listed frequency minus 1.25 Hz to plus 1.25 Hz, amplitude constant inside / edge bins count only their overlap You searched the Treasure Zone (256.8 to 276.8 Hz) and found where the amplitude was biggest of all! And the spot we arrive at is 263.0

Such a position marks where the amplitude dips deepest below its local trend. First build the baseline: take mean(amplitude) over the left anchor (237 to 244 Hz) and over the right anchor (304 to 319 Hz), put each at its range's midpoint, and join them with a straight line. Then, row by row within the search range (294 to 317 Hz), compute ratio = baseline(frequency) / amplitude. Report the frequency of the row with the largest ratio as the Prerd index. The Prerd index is 298.0 Hz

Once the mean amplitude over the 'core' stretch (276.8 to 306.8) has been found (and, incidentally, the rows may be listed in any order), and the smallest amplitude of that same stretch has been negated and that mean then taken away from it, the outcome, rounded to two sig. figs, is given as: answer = -32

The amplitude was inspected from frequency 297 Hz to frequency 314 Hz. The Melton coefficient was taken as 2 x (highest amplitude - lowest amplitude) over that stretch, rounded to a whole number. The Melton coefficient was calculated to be 5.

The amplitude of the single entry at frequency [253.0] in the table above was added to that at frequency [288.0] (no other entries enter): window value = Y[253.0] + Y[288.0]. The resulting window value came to 34.0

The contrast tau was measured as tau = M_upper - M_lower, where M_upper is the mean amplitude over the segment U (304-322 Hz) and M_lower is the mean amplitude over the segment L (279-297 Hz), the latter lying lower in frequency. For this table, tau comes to 1.2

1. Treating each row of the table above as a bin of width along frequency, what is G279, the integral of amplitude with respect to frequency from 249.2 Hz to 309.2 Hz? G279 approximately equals 1007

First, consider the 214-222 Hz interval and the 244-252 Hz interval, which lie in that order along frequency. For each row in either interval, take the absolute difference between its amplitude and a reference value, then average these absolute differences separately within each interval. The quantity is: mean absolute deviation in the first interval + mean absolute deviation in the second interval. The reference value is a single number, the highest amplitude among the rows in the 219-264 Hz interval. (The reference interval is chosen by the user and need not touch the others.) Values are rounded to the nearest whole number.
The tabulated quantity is 10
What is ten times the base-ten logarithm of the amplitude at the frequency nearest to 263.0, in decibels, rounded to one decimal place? 12.6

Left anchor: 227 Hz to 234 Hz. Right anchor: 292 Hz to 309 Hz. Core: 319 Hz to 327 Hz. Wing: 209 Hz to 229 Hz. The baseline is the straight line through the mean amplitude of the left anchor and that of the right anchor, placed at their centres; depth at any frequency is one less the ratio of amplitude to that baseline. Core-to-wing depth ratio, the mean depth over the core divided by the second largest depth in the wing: -0.14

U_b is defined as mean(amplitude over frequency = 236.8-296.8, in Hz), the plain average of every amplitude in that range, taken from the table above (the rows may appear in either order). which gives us 16.8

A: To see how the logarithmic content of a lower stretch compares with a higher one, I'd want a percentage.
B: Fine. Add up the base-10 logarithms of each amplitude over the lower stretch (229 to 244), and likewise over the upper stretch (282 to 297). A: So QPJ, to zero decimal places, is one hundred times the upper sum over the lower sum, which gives 104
